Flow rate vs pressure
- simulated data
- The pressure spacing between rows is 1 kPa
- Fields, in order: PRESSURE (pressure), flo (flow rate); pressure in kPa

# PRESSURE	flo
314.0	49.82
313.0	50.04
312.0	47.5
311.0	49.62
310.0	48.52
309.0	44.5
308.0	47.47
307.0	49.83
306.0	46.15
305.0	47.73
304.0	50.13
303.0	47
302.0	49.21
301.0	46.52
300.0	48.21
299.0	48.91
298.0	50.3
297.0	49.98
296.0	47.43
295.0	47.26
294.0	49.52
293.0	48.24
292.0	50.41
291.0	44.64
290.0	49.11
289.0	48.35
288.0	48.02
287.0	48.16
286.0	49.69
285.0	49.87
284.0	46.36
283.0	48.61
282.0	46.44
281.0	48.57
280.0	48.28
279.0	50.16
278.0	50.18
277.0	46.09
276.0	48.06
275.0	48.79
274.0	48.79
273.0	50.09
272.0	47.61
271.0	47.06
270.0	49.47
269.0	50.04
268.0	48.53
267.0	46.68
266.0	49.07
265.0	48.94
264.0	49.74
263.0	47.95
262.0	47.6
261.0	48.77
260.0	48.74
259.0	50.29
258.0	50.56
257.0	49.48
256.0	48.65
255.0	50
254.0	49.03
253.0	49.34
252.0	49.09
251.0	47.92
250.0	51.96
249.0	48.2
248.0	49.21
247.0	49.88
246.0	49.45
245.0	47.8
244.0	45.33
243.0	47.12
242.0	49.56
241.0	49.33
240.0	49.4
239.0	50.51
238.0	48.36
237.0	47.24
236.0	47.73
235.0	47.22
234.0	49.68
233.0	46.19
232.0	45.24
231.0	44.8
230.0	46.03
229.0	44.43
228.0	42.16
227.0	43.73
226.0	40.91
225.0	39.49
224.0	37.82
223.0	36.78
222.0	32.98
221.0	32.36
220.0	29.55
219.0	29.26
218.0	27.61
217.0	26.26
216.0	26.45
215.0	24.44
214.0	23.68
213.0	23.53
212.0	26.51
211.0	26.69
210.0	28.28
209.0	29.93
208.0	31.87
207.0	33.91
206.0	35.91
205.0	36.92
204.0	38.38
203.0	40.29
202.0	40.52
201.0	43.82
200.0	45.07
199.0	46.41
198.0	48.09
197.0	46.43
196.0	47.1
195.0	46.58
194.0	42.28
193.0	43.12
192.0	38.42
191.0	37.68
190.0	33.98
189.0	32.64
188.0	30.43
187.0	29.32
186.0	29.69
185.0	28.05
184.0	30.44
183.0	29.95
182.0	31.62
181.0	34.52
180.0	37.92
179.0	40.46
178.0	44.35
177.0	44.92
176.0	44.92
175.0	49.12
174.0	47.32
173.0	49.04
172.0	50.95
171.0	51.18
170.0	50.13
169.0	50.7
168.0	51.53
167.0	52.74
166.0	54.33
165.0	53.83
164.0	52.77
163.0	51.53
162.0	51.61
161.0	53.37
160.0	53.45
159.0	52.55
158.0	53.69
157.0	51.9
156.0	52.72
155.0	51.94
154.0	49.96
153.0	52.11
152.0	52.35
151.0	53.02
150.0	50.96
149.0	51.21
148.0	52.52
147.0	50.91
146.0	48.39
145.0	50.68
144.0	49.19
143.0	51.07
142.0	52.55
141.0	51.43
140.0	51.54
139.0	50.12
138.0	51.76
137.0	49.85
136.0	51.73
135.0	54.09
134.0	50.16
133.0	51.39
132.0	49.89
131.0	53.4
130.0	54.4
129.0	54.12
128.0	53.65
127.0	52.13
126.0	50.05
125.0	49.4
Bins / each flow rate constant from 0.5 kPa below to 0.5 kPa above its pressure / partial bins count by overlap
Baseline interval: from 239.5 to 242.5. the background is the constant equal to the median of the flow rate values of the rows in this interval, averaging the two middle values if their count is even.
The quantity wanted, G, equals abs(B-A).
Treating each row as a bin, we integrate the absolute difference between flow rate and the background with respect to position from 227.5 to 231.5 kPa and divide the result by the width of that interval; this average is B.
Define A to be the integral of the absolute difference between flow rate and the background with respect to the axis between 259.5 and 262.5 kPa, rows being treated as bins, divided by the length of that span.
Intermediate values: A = 1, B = 5.0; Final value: 4.0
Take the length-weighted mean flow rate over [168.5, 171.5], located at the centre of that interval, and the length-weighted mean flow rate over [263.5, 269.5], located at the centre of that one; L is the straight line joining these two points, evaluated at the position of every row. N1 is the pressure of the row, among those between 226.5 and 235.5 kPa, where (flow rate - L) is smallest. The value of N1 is 228.0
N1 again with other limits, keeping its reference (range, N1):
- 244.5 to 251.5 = 245.0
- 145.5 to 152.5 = 146.0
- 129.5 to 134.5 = 132.0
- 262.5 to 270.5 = 267.0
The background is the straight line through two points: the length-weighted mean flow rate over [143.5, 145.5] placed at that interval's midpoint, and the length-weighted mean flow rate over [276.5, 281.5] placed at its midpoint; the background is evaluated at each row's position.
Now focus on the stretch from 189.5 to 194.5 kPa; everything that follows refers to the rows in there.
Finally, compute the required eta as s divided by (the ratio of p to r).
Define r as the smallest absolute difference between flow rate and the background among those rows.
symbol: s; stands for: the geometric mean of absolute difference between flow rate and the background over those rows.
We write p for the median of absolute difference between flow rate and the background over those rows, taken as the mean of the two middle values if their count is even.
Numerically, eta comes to 5.7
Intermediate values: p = 11.1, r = 6.4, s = 9.8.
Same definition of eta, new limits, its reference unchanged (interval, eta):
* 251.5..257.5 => 0.1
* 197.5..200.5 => 1.2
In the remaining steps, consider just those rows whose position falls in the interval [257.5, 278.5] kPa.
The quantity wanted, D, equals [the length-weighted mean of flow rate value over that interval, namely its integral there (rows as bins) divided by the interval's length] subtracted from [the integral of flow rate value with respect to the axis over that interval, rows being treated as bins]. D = 974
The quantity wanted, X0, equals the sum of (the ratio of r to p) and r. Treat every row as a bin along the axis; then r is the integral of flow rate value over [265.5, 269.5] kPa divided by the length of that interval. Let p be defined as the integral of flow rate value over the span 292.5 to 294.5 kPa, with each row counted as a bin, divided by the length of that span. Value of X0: 49.6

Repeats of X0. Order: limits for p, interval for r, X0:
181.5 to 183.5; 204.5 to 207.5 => 36.7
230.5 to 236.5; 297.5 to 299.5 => 50.7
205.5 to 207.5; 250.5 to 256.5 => 50.4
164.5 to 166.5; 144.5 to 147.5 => 50.9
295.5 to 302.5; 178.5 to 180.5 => 40.0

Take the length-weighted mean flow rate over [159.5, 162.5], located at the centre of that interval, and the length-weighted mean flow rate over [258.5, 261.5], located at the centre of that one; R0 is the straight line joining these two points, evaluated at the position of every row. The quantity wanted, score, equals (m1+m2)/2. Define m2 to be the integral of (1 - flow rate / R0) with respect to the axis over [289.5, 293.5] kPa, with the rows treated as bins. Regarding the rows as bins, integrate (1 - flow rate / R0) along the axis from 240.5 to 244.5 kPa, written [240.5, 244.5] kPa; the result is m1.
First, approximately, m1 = 0.17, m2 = 0.00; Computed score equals 0.08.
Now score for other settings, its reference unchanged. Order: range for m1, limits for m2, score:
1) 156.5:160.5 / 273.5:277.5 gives 0.03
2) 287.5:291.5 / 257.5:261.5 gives 0.02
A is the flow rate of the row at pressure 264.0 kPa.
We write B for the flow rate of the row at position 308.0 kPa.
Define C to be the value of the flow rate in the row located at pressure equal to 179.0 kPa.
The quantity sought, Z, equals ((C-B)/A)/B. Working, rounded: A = 49.74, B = 47.47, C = 40.46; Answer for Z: -0.0030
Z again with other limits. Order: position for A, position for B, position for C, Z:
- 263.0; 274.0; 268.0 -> -0.0001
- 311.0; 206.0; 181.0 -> -0.0008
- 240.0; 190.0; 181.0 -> 0.0003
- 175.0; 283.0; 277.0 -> -0.0011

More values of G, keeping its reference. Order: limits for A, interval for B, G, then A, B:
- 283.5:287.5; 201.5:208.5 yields 11.3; 1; 12.6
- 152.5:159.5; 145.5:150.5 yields 0.9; 3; 1.8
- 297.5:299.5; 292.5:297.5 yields 0.5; 1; 1.2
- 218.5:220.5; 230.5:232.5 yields 15.6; 20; 4.4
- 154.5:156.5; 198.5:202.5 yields 2.5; 3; 5.4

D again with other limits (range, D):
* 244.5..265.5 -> 983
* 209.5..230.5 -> 656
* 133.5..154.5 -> 1024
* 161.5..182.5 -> 948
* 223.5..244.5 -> 916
